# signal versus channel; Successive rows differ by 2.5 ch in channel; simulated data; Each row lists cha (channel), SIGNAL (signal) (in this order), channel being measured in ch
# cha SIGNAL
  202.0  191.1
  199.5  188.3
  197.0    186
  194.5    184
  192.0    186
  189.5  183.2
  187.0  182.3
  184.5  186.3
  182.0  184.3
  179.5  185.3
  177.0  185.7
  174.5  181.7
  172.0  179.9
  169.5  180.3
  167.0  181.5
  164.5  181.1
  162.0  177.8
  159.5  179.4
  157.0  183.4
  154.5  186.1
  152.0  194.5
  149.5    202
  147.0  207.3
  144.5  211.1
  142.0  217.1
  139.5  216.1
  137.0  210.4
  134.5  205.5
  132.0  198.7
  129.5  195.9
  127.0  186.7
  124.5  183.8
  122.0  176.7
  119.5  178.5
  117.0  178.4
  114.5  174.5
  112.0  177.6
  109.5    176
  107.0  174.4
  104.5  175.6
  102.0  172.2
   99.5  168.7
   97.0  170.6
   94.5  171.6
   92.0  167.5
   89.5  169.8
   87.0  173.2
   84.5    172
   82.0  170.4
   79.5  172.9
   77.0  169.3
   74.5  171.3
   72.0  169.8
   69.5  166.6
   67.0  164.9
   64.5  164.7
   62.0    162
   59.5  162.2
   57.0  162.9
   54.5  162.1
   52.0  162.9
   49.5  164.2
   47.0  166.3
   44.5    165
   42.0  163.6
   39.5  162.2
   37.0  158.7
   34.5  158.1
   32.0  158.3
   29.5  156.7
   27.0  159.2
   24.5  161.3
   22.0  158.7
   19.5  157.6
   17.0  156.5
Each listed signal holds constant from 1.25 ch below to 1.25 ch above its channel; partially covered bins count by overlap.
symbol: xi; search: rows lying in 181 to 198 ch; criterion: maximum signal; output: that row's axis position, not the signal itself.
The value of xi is 184.5 ch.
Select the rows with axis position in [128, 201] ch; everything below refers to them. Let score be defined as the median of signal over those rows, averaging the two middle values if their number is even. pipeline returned 186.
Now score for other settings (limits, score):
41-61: 163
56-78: 165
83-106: 172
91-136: 176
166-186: 183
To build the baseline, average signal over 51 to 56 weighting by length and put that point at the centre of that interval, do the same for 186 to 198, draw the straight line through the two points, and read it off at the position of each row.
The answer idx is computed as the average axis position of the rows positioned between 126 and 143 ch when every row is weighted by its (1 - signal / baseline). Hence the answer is 136.1 ch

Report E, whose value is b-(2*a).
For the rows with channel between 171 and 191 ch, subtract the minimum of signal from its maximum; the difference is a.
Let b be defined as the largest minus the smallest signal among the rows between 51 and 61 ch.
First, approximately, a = 6.4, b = 0.8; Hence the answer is -12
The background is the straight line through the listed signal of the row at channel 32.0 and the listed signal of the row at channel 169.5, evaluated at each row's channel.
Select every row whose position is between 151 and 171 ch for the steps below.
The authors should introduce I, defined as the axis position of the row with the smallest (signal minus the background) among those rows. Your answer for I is 162.0 ch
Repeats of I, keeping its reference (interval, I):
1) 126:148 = 127.0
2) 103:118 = 114.5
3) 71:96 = 92.0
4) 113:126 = 114.5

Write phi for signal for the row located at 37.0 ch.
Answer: 158.7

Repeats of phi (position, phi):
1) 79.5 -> 172.9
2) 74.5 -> 171.3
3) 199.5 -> 188.3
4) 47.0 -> 166.3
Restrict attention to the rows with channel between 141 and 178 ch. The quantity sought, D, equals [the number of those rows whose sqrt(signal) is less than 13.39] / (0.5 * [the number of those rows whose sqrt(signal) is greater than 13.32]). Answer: 0.1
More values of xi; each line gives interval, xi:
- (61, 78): 74.5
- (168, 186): 184.5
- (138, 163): 142.0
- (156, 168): 157.0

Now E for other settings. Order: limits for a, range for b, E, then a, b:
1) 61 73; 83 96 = -10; 7.8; 5.7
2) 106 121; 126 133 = 4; 4.1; 12.0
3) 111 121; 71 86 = -4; 4.0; 3.6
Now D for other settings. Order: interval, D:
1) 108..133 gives 1.7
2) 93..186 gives 0.9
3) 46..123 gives 20.7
